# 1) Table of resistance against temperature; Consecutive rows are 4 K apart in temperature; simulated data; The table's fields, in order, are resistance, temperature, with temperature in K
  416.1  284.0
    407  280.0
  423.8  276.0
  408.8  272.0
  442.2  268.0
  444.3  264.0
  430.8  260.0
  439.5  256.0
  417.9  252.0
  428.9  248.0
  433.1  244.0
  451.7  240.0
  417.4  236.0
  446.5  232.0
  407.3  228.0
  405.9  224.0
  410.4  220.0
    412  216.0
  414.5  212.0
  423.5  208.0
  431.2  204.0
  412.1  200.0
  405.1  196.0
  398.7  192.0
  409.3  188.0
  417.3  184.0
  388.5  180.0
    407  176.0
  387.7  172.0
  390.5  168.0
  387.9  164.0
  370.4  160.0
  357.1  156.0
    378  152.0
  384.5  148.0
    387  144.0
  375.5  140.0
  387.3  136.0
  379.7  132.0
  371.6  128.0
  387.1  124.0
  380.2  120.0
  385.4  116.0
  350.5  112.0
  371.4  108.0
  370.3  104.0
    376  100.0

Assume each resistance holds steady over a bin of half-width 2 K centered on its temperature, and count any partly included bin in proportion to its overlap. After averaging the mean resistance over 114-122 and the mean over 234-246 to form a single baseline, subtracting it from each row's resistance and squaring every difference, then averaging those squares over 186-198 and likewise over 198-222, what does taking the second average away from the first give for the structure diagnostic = -100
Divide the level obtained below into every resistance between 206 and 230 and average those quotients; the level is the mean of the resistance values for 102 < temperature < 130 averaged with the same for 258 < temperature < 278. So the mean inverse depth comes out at 0.98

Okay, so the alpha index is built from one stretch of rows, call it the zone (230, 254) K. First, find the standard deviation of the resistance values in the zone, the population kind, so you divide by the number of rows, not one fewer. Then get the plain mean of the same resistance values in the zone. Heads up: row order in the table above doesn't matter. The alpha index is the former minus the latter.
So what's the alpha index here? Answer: -420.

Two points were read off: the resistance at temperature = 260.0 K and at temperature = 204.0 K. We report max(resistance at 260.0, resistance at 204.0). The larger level 431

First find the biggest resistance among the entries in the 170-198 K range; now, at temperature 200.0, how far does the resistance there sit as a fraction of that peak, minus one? -0.01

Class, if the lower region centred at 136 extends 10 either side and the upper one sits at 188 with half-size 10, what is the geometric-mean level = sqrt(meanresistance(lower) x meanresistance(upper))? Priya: 392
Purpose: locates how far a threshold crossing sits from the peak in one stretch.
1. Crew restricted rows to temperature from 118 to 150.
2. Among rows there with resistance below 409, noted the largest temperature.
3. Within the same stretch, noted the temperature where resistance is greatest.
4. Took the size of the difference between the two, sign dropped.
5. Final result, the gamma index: 12 K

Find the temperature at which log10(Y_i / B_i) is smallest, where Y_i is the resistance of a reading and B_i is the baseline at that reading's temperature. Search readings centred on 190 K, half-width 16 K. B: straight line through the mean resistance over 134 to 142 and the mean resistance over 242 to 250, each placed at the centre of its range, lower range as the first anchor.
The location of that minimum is 180.0 K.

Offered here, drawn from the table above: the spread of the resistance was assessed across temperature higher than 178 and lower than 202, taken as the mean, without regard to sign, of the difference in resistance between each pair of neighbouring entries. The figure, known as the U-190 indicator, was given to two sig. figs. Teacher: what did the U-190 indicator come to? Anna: 12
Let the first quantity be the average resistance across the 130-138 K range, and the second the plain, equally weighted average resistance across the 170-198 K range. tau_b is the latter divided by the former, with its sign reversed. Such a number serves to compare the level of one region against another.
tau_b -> -1.05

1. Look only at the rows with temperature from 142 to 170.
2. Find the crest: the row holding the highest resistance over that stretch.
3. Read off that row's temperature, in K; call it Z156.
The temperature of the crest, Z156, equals 168.0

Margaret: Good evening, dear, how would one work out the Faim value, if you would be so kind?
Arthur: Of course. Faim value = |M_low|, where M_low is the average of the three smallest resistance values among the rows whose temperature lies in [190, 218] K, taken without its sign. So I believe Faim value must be 405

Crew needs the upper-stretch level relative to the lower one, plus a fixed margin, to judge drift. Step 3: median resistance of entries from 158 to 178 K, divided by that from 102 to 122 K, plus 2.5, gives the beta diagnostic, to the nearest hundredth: 3.54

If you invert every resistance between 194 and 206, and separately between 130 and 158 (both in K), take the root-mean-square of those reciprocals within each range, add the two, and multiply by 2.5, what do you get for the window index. 0.0126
